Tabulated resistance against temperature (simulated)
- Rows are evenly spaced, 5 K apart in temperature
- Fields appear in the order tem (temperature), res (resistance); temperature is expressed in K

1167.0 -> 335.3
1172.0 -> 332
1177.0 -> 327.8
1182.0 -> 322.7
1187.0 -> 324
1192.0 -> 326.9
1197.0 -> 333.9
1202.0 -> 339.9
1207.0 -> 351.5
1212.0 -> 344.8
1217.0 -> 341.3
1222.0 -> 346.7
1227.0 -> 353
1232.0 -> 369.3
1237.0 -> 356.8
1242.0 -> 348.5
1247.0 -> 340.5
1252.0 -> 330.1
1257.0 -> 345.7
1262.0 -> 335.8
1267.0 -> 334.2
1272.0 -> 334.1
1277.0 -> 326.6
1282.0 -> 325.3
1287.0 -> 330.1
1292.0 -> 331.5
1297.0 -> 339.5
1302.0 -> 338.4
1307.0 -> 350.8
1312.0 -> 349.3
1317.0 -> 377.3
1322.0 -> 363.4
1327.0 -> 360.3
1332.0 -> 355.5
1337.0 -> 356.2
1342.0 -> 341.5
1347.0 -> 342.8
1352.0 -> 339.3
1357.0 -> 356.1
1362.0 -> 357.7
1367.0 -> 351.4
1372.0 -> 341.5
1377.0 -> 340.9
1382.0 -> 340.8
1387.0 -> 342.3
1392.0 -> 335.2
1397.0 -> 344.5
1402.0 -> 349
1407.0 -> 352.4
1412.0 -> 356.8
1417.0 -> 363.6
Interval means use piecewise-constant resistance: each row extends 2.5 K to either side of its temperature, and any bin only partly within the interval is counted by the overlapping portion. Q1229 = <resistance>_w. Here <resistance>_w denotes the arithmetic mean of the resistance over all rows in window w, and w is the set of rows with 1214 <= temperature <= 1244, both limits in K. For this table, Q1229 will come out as 353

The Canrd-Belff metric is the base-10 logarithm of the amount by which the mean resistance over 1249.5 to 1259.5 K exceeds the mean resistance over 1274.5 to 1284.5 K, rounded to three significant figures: 1.08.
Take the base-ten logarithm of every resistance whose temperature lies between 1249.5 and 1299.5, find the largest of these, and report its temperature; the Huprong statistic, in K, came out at 1257.0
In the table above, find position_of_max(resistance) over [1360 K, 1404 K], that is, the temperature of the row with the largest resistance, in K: 1362.0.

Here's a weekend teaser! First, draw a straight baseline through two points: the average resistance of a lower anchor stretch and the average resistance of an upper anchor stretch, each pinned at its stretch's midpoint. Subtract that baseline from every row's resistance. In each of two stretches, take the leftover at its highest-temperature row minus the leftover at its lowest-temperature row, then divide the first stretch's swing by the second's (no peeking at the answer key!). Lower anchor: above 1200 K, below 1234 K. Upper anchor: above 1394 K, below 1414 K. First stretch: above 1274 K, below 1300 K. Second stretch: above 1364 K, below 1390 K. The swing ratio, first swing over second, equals -1.4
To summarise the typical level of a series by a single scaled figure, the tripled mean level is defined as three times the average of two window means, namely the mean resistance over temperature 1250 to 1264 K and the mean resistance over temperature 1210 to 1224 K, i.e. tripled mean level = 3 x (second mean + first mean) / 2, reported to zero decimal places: 1022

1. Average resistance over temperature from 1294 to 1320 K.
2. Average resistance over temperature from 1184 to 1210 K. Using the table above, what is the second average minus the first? -16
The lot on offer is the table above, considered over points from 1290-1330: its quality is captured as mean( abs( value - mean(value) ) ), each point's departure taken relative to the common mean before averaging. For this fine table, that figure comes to 12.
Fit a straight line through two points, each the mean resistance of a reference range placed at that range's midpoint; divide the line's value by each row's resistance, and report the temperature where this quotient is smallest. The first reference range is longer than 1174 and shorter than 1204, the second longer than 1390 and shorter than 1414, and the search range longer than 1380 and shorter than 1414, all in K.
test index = 1412.0 K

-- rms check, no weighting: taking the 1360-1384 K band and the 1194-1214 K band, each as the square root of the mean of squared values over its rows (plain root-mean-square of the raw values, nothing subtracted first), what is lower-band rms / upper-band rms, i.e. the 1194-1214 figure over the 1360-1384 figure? 0.99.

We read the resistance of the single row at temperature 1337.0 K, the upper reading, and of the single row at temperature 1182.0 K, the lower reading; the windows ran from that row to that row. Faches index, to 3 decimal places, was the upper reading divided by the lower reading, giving 1.104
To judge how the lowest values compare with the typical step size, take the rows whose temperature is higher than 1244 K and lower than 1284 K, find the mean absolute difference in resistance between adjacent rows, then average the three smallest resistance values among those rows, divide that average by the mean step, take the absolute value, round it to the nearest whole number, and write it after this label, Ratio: 49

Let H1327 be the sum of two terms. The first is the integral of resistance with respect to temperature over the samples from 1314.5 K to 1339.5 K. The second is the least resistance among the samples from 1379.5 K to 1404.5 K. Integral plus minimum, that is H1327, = 9399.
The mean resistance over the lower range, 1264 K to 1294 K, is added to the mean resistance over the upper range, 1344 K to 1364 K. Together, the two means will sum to 679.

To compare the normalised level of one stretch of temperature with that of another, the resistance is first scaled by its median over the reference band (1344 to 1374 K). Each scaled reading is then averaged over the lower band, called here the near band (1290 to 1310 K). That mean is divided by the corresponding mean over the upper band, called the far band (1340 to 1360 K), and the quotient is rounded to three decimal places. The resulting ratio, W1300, 0.986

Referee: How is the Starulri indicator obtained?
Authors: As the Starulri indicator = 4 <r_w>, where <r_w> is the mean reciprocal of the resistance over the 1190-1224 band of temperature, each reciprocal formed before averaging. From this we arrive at 0.0117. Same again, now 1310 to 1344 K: 0.0112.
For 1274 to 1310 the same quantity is 0.0120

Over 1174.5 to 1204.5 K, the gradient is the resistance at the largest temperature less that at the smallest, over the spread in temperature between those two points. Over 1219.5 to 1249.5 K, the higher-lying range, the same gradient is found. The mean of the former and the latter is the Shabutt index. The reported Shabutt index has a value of 0.12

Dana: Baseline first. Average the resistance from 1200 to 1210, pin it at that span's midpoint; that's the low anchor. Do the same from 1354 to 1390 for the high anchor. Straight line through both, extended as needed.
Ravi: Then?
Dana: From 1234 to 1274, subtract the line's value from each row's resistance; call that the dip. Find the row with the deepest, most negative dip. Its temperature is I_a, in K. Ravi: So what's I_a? 1252.0 K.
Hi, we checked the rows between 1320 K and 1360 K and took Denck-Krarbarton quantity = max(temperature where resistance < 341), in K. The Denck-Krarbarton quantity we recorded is 1352.0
